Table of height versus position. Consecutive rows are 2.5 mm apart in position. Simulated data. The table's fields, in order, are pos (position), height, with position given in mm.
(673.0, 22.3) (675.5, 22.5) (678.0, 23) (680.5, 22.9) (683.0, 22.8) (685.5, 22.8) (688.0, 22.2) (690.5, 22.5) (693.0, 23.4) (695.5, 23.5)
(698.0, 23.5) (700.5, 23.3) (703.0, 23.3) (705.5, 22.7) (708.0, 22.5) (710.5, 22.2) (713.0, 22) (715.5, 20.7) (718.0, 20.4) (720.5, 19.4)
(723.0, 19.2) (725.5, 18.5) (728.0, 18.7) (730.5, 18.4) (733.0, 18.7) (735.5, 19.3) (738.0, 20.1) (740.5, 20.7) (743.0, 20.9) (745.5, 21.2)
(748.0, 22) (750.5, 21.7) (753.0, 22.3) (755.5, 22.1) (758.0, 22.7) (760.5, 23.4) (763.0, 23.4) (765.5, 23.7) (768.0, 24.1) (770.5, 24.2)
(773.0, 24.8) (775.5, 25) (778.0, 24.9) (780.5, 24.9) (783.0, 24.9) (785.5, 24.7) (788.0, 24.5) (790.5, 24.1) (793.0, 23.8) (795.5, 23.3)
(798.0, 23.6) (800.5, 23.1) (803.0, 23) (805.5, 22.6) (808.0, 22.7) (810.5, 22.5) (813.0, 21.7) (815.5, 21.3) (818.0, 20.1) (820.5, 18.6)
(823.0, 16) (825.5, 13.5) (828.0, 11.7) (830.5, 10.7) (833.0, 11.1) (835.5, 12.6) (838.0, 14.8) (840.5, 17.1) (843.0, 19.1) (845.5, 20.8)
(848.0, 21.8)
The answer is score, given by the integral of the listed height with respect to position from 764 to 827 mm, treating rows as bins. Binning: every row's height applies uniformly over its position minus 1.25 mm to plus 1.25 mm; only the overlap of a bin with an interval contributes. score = 1423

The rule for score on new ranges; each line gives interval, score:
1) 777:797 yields 487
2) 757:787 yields 727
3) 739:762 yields 503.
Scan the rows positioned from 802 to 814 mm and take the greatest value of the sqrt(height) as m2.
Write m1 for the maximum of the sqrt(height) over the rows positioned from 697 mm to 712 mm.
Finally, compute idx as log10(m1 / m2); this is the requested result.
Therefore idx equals 0.005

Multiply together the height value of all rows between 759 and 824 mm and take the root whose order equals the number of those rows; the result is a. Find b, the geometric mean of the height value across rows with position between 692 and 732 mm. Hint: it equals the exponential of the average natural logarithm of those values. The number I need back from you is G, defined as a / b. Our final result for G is 1.08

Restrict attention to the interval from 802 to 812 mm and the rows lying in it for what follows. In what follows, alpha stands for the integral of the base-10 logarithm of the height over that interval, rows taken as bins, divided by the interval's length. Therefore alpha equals 1.36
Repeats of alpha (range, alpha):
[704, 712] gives 1.35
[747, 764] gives 1.35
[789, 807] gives 1.37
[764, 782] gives 1.39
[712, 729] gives 1.30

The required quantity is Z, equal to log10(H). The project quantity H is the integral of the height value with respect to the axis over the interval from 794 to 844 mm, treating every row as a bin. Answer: 2.97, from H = 924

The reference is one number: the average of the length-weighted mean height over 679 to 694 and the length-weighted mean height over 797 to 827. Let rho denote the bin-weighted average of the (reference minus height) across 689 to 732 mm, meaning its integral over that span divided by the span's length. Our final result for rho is 0.3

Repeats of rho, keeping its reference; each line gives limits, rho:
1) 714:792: -0.4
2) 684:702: -1.3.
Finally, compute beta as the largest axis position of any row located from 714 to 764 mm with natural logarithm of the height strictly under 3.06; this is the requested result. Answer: 745.5 mm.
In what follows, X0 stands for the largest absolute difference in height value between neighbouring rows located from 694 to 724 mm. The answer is 1.3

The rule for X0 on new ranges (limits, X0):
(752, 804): 0.7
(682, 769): 1.3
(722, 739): 0.8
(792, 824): 2.6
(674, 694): 0.9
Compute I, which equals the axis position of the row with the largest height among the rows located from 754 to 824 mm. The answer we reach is 775.5 mm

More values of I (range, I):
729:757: 753.0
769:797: 775.5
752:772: 770.5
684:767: 765.5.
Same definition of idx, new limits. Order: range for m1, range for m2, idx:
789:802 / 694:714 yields 0.005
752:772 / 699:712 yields 0.008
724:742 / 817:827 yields 0.006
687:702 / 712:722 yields 0.014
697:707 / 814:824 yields 0.021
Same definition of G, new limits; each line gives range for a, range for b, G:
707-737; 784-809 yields 0.85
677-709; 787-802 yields 0.97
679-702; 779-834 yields 1.15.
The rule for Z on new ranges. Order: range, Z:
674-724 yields 3.05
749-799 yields 3.08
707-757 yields 3.01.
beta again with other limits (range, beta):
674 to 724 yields 723.0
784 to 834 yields 833.0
